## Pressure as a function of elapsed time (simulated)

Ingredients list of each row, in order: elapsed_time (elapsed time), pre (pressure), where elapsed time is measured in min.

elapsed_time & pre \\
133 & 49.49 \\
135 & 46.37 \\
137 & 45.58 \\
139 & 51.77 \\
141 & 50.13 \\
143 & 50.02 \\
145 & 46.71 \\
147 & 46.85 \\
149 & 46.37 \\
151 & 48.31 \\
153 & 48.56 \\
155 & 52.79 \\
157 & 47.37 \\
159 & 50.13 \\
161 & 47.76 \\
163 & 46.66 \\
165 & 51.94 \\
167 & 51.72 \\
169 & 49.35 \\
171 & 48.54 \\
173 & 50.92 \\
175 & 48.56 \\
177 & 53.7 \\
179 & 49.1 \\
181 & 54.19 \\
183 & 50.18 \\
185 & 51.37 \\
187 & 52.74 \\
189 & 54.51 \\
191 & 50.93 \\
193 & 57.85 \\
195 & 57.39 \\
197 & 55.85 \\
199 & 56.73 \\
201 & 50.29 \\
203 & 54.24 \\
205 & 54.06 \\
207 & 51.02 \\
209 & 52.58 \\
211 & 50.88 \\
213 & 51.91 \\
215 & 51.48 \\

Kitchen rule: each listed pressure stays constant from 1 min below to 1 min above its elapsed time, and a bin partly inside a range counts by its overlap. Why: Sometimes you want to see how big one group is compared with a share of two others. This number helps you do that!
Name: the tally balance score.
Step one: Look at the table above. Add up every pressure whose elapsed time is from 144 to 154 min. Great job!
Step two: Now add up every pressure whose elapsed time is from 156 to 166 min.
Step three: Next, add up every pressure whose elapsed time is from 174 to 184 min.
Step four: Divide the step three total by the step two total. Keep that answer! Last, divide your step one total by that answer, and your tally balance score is 226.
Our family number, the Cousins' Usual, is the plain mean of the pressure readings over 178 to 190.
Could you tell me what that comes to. 52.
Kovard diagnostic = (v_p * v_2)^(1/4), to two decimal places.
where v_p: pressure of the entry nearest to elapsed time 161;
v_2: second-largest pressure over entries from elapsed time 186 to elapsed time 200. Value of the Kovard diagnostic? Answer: 7.24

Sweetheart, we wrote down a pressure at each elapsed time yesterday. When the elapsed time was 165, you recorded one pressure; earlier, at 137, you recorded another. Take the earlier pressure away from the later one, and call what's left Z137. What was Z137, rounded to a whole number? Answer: 6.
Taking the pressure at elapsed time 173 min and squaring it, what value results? 2593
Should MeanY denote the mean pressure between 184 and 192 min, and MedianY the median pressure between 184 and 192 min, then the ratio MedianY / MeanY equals 0.99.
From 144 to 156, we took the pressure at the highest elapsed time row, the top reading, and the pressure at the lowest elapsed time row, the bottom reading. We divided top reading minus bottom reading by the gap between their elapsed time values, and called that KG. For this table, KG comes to 0.6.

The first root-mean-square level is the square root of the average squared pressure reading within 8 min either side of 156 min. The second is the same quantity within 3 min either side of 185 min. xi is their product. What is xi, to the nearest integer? 2497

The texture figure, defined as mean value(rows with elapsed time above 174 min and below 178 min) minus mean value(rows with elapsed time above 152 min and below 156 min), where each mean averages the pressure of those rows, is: 0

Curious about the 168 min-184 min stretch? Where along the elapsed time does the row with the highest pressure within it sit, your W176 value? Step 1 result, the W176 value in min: 181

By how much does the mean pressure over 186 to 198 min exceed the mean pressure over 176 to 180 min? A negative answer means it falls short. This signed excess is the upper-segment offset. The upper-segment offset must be 3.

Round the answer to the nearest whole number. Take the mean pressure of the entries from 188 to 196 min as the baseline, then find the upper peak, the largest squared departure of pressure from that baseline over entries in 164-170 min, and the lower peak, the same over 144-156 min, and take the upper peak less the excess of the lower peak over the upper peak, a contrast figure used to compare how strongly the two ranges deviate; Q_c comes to -10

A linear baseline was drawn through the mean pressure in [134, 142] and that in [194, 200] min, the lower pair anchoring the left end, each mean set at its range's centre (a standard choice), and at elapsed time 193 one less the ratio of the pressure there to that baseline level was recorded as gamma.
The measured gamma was -0.031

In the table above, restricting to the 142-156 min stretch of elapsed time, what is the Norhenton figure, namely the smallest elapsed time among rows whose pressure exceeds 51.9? 155 min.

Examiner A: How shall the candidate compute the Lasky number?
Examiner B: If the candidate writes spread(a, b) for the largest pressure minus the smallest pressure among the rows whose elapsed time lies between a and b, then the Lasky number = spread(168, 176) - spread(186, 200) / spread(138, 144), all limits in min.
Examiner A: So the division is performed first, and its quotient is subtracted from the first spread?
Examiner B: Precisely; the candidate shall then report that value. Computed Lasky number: -1.6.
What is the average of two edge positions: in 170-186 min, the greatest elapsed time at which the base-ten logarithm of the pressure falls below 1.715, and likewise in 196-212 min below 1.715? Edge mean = 198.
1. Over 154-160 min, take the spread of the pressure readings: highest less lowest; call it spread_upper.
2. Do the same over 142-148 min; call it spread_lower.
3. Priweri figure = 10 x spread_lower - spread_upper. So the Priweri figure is 28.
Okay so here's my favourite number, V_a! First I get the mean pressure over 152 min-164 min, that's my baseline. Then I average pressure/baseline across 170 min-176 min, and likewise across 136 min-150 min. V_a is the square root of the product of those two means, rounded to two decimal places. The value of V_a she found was 1.00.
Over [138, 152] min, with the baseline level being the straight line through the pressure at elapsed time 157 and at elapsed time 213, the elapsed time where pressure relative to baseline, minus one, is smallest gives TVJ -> 149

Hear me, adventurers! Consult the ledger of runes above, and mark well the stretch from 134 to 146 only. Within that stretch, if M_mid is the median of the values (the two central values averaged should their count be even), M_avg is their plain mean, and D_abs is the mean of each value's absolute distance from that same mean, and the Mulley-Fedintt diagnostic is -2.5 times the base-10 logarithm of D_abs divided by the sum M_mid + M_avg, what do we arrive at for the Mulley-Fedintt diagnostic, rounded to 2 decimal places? 4.10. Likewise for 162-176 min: 4.48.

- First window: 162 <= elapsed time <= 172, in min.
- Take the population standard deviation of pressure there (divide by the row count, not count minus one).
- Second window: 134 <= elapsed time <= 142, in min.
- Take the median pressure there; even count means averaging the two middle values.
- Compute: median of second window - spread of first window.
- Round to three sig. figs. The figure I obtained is 46.3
